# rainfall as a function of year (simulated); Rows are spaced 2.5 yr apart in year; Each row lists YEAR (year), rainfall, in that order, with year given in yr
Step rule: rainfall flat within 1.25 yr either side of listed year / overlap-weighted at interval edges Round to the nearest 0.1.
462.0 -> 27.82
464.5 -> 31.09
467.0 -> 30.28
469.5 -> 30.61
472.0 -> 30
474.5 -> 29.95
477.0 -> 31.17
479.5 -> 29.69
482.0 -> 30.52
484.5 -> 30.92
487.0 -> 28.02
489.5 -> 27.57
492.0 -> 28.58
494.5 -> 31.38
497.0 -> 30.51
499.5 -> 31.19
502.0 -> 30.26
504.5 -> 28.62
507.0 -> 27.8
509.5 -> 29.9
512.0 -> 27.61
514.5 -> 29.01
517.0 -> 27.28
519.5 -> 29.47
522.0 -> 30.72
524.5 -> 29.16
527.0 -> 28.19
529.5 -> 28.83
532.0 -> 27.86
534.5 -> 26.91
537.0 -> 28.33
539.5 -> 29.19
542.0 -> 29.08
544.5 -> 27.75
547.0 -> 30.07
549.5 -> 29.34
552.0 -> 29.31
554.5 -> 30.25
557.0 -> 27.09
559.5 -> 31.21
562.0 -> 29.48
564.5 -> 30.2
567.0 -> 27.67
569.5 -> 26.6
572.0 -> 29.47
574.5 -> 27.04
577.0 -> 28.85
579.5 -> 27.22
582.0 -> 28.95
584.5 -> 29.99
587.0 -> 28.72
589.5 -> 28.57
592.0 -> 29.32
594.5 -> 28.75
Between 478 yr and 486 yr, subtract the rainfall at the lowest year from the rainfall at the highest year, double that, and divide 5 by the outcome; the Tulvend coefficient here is 2.0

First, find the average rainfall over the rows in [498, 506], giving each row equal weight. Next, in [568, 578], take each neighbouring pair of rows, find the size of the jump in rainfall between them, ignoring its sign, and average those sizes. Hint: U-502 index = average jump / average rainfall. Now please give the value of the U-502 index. 0.08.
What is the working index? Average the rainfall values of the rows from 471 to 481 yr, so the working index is 30.2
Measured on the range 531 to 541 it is 28.1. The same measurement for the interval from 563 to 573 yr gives 28.5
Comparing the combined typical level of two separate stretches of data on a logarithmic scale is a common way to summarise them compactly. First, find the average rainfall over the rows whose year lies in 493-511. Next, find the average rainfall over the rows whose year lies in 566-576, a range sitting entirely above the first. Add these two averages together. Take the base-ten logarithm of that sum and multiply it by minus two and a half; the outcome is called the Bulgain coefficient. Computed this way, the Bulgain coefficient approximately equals -4.40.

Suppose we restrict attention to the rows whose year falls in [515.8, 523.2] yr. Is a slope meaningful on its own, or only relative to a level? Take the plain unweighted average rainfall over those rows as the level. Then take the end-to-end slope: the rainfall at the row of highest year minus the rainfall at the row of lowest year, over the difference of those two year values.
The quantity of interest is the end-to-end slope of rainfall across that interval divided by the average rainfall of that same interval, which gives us 0.024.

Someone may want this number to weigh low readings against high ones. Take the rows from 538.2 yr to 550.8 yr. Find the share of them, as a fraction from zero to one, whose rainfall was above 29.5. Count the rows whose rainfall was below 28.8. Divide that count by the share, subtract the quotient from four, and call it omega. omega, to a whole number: -1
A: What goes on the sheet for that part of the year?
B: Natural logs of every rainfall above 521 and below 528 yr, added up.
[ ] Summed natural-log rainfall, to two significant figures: 10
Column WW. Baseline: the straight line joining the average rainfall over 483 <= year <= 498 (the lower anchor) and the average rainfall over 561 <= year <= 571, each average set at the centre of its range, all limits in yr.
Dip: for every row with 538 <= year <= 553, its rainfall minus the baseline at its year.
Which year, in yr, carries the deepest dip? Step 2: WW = 544.5 yr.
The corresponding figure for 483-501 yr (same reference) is 489.5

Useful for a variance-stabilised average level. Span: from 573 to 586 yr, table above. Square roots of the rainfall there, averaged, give 5.33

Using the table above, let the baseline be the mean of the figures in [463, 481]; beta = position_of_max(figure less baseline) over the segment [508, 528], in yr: 522.0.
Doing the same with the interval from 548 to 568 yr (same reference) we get 559.5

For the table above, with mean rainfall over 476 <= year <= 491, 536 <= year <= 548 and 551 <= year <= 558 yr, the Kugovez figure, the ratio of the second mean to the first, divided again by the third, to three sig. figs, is 0.0337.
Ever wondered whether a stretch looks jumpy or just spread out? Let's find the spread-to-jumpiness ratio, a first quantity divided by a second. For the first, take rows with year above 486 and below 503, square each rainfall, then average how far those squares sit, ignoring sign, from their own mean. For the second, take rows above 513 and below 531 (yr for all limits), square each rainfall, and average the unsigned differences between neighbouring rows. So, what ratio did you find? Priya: 1.0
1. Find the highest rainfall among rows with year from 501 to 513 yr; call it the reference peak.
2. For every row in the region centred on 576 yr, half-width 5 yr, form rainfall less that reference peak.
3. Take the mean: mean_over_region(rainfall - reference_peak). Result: -2.1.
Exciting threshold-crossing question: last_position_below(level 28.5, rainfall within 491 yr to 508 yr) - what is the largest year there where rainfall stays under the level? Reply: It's 507.0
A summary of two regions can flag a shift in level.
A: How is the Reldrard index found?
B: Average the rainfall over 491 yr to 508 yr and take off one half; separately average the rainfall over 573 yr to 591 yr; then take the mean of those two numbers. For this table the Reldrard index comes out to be 28.9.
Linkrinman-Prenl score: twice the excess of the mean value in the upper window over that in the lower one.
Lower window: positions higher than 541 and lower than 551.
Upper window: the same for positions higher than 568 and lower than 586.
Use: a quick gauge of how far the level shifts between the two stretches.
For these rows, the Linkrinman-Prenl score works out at -1.5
